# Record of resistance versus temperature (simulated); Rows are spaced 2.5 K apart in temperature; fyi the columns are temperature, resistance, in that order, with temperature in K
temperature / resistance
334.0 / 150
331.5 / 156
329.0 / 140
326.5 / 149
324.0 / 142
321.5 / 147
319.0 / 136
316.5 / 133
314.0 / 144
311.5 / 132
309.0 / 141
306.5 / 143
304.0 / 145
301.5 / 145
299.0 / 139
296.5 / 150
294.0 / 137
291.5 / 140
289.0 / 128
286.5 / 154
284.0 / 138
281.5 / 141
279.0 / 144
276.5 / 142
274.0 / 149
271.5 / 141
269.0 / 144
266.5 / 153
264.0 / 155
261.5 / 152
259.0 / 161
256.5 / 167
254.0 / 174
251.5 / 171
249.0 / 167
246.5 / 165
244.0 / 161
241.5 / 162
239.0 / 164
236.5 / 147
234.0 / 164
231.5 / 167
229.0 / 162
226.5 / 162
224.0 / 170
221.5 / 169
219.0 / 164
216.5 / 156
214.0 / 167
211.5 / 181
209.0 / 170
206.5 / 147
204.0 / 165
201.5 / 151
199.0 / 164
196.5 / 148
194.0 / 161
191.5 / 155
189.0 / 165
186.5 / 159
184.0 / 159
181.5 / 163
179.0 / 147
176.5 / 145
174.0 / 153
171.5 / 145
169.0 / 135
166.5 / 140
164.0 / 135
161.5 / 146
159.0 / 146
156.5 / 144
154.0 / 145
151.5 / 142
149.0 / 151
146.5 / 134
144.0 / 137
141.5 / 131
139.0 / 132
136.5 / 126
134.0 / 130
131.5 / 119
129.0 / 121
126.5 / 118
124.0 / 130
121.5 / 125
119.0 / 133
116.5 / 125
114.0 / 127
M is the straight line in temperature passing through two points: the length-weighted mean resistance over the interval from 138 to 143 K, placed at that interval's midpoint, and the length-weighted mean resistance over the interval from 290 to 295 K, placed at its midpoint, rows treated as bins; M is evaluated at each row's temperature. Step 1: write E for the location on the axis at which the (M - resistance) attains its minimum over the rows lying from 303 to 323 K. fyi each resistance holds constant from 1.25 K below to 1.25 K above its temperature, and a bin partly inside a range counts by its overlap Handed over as 321.5 K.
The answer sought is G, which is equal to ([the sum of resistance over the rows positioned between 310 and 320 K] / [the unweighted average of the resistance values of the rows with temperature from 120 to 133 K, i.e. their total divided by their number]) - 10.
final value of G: -5.6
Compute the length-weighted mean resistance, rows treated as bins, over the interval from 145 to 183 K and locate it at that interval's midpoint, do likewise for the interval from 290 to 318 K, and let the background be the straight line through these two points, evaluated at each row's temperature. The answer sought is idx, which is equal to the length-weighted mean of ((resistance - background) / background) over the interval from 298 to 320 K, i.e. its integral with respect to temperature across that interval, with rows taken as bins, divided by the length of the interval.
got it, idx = 0.00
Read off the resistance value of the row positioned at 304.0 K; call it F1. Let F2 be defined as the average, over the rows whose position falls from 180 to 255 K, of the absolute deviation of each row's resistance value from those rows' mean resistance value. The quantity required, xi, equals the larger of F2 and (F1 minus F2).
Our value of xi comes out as 139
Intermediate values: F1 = 145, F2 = 6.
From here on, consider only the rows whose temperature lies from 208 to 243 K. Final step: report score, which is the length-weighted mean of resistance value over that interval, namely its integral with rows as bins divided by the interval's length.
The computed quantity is 165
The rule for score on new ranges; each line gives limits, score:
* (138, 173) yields 140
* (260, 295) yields 144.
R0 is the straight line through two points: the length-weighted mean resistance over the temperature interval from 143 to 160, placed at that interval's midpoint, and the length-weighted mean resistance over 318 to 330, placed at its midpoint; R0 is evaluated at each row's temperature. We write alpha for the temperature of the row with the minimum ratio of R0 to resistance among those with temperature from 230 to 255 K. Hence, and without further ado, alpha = 254.0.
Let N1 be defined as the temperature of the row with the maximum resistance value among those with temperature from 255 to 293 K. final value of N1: 256.5 K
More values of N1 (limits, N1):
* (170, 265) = 211.5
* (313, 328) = 326.5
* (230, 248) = 231.5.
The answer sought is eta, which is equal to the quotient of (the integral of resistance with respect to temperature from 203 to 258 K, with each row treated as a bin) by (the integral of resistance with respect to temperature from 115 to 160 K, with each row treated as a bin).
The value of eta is 1.5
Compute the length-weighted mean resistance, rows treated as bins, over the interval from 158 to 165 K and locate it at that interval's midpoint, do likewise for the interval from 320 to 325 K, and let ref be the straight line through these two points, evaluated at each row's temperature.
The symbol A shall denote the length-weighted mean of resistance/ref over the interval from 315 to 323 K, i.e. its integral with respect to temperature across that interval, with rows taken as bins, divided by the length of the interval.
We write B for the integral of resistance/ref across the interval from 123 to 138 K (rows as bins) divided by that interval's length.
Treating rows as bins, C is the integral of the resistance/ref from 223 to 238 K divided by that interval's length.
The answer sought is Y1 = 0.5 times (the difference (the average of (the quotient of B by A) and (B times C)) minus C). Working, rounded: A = 0.96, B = 0.87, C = 1.13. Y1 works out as -0.09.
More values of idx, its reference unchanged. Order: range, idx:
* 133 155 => -0.06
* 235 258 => 0.15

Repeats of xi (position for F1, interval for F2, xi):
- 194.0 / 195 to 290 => 151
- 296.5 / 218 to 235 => 147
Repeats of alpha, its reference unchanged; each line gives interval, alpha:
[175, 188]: 181.5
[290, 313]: 296.5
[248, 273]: 254.0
